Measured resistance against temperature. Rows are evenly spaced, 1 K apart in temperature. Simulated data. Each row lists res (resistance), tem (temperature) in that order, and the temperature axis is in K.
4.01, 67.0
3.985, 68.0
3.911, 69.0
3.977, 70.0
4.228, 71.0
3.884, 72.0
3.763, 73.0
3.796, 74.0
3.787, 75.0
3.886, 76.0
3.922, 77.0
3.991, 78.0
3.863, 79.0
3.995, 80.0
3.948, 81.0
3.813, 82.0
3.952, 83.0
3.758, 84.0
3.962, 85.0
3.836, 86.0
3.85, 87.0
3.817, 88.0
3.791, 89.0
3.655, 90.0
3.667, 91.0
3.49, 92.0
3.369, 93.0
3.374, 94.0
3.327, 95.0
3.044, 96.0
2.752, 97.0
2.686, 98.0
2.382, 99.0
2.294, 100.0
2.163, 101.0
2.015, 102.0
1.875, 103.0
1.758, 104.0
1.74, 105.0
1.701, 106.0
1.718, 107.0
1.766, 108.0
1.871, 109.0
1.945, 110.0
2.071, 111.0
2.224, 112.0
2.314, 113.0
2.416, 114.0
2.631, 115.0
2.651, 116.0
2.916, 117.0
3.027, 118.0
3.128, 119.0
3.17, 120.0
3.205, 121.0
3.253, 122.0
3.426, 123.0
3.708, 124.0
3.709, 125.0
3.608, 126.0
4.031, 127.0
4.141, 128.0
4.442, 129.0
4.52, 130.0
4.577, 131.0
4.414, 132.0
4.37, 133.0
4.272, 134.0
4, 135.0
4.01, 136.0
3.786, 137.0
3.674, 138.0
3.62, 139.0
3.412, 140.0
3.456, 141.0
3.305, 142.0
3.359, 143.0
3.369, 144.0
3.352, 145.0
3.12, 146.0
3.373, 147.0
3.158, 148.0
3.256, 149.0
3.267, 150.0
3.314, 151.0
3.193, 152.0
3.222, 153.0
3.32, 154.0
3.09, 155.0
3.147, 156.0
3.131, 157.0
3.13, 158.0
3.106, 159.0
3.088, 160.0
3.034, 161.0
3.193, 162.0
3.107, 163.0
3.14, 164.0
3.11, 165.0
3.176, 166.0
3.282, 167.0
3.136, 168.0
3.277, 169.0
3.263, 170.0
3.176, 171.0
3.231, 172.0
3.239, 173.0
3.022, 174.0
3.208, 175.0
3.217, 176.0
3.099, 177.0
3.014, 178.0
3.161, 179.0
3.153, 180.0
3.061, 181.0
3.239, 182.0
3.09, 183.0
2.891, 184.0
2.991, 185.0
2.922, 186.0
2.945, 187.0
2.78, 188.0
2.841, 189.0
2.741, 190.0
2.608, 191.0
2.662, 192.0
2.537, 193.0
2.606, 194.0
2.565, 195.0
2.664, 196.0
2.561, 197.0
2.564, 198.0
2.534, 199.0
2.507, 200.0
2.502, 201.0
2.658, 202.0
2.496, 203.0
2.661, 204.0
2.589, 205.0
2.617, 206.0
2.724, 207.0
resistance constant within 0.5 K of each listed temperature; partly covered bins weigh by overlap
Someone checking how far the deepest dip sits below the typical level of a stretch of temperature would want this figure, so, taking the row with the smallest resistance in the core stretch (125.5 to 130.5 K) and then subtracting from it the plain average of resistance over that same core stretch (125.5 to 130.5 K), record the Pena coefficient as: -0.54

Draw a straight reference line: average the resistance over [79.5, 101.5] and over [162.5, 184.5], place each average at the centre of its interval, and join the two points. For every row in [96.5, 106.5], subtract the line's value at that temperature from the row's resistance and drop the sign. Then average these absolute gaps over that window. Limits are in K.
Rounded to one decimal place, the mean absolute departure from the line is 1.2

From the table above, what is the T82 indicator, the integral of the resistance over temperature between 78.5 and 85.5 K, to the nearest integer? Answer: 27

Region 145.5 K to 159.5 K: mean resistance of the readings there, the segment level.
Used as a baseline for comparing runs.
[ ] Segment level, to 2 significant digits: 3.2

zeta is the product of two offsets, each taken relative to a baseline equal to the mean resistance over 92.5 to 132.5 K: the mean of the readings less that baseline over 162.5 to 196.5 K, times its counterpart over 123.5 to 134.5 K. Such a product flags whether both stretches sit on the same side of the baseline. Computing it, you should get 0.15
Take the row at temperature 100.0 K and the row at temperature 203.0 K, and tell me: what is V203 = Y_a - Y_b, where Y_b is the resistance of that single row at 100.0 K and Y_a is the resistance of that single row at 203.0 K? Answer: 0.20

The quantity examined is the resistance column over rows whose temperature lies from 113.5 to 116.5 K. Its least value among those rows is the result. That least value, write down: 2.416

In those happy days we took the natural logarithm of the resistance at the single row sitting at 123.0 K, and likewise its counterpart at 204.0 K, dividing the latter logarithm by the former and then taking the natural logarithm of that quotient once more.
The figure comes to -0.23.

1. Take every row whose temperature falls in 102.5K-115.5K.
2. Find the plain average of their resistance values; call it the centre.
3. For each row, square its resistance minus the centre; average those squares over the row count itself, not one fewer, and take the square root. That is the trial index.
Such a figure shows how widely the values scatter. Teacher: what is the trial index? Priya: 0.29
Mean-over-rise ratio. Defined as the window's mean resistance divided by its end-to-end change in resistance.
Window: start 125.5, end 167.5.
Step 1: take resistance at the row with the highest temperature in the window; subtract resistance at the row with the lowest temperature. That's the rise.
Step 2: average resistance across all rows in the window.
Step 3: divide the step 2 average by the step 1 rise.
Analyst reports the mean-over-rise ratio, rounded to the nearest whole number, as -11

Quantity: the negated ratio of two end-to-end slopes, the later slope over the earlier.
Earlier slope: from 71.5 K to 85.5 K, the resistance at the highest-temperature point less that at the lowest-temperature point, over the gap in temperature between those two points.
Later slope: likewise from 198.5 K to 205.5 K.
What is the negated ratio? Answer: -1.5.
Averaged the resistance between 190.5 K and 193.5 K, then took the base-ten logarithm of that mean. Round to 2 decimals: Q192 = 0.42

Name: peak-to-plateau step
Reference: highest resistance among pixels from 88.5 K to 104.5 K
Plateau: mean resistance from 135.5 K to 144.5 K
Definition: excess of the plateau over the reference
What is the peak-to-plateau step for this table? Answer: -0.24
